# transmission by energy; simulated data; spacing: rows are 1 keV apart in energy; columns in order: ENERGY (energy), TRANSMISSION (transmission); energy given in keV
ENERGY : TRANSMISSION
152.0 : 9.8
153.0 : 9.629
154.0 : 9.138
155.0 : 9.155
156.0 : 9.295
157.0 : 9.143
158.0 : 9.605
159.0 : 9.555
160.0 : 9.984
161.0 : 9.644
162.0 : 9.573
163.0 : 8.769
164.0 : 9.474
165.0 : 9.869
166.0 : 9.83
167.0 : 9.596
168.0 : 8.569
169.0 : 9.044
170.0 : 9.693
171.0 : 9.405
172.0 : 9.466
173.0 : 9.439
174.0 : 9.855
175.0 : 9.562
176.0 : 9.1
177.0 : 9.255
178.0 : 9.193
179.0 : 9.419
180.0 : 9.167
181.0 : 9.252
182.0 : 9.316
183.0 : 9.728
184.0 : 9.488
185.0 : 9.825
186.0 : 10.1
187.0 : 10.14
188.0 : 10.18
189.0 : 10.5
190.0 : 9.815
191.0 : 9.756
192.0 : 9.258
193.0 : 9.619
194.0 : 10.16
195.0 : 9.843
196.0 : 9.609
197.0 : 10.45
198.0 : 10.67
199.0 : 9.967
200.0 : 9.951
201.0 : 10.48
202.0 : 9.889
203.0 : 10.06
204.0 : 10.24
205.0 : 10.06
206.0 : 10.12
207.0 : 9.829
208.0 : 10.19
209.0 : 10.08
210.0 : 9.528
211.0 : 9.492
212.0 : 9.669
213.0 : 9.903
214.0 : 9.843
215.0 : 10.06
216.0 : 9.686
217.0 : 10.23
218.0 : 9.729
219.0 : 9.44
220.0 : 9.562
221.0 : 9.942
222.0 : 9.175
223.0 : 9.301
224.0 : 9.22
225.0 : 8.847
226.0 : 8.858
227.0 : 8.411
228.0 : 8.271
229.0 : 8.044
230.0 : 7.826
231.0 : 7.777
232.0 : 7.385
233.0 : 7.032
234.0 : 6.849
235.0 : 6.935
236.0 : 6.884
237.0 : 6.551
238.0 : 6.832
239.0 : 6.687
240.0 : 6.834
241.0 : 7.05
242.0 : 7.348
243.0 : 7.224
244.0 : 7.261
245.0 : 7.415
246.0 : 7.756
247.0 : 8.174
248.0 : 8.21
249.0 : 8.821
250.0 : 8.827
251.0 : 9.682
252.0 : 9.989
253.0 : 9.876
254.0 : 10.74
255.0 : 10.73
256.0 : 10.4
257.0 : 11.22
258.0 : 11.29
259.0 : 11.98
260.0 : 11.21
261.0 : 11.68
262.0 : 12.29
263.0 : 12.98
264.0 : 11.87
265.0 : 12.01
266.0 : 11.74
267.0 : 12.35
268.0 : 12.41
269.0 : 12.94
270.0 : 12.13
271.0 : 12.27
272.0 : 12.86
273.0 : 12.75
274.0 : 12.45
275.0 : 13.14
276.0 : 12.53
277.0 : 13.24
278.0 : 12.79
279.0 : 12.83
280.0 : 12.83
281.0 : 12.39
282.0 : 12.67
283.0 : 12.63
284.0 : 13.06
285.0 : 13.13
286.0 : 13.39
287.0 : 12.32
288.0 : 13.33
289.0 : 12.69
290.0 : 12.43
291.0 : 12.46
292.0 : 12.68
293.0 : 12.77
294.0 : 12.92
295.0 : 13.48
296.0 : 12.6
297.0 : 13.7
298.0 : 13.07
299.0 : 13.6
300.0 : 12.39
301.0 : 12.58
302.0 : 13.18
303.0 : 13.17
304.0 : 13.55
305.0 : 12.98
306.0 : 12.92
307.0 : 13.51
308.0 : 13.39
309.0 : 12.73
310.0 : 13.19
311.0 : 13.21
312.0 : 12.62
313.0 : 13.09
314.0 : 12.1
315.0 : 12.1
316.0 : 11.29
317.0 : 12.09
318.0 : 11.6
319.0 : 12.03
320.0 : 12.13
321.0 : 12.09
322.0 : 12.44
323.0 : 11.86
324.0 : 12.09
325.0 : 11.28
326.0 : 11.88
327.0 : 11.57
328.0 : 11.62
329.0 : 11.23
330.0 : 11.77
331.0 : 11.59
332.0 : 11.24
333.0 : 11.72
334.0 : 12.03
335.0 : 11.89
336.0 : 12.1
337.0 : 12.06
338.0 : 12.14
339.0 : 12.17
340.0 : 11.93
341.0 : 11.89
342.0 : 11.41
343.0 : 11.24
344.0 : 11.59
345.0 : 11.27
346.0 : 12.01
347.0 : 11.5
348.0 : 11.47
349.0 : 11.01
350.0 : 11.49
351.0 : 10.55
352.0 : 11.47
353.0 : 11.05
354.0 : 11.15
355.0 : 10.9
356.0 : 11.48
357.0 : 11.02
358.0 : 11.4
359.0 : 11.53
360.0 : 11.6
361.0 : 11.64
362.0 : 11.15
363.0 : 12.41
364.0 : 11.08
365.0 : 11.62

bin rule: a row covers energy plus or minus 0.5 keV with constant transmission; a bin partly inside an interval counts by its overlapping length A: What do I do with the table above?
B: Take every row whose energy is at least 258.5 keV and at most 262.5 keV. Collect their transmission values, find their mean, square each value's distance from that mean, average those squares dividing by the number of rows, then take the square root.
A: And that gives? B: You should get 0.40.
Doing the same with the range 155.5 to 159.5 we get 0.19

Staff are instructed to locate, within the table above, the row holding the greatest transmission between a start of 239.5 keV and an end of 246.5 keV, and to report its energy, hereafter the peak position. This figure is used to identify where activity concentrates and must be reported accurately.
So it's 246.0 keV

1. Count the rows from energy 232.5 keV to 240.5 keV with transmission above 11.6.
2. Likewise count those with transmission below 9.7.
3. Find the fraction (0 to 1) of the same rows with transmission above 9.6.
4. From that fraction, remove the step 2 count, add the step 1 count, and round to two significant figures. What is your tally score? -8.0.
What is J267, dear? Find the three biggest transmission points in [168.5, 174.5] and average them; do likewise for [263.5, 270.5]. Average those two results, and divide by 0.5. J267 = 22.2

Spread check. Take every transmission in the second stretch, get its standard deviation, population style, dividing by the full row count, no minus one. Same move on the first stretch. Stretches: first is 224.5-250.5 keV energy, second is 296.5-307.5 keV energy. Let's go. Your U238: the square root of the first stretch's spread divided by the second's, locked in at 1.3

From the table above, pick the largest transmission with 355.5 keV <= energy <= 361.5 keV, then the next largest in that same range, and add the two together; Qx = 23.2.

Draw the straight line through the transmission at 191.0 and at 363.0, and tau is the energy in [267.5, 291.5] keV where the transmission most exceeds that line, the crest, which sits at 286.0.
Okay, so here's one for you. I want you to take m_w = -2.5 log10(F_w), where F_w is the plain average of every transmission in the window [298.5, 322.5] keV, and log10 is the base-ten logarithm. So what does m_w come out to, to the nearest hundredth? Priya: -2.76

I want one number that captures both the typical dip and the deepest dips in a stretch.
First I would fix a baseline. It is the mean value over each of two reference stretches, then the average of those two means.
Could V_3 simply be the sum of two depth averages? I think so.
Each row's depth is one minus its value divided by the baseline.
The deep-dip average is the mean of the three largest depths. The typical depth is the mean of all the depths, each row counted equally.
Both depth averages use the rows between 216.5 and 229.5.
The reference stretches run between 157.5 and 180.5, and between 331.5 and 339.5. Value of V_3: 0.4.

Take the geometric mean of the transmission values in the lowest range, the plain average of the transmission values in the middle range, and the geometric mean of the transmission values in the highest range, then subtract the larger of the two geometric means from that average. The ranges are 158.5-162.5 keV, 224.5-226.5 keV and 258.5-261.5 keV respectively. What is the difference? -2.8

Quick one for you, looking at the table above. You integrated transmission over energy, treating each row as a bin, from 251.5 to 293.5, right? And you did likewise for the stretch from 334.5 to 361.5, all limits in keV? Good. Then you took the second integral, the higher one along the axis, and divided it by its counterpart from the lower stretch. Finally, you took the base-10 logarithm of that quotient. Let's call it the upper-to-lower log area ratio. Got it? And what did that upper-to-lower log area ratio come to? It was -0.22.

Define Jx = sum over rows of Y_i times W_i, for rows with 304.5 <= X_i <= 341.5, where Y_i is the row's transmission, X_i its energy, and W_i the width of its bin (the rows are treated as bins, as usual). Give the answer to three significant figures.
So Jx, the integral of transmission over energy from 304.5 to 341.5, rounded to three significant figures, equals 450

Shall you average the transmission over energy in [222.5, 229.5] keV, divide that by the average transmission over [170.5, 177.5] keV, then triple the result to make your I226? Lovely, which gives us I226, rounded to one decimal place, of 2.8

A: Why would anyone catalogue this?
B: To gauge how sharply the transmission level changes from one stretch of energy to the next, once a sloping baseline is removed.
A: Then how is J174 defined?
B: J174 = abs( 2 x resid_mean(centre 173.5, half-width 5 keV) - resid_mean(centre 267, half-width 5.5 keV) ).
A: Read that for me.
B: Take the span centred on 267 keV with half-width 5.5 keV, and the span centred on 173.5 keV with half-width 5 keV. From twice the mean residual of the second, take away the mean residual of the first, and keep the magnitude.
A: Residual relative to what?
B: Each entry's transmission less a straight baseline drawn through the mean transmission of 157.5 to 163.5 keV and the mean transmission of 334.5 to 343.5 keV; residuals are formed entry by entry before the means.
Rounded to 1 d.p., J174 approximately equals 2.0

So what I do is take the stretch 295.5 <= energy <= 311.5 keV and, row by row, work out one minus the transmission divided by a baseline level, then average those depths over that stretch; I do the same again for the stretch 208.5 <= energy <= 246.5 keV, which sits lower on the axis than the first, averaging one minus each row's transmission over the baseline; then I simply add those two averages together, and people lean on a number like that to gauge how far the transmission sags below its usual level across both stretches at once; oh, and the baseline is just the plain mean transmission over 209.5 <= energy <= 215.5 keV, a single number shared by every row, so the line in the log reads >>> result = -0.21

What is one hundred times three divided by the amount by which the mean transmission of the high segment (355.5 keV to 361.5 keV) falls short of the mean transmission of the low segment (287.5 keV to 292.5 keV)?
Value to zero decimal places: 236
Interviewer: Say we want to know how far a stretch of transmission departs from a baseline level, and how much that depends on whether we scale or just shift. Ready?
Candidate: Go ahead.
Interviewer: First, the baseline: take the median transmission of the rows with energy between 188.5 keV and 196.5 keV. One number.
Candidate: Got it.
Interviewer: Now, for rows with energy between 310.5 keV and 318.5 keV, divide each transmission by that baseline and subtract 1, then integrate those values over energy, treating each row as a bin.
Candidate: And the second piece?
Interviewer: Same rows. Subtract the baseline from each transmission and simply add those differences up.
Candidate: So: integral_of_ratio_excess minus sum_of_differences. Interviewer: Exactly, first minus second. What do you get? -18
